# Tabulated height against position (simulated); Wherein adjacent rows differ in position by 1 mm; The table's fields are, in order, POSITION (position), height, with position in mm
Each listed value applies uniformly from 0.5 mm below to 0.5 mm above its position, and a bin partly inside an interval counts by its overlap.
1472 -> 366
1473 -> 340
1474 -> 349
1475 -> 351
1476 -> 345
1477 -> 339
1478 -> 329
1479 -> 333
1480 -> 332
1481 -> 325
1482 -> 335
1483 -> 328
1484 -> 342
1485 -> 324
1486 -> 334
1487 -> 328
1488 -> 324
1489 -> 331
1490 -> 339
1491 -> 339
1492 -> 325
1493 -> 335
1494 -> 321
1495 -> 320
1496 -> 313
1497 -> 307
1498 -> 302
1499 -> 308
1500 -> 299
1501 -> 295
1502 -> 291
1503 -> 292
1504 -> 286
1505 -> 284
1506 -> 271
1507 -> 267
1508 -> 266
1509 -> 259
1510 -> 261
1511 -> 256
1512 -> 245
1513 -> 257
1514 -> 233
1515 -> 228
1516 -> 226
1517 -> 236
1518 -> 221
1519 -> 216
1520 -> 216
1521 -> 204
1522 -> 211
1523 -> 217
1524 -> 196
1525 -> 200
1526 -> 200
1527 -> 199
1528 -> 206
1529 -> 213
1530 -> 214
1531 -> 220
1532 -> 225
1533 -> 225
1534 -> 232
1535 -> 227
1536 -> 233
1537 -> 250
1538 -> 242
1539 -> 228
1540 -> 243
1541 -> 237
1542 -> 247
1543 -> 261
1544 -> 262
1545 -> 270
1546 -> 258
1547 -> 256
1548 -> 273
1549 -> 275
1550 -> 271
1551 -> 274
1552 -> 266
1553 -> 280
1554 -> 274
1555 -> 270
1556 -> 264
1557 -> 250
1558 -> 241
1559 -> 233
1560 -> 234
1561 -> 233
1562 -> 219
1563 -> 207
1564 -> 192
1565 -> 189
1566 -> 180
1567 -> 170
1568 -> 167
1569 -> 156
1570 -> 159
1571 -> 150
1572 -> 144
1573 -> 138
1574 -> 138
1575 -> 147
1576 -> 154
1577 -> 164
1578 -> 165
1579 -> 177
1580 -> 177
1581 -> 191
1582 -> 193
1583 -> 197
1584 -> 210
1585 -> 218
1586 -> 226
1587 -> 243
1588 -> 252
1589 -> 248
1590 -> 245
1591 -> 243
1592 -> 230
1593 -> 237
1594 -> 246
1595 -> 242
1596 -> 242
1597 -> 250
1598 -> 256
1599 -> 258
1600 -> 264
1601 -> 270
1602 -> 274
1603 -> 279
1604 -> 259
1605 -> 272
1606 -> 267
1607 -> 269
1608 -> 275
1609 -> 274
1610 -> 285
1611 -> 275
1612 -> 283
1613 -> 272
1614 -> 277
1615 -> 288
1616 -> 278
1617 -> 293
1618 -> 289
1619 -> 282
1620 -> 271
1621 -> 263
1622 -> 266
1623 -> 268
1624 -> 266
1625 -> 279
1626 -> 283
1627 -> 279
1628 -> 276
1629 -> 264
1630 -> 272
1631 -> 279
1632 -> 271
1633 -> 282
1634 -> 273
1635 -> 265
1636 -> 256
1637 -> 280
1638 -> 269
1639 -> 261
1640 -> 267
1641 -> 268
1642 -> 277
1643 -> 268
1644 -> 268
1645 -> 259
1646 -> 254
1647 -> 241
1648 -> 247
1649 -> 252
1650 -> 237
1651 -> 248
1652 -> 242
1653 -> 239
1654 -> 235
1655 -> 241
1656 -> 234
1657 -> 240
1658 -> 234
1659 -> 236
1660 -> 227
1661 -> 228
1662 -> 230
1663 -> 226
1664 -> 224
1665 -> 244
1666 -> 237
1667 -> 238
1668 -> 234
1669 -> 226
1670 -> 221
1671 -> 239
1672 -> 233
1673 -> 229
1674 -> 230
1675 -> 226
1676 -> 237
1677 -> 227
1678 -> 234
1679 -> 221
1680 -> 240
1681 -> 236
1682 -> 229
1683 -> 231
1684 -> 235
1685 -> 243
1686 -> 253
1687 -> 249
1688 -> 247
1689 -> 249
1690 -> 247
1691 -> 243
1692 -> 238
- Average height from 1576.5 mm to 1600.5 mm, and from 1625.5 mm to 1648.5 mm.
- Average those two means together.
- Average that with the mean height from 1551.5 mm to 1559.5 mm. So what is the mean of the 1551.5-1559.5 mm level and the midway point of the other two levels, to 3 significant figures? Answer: 253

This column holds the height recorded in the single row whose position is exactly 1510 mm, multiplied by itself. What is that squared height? 68121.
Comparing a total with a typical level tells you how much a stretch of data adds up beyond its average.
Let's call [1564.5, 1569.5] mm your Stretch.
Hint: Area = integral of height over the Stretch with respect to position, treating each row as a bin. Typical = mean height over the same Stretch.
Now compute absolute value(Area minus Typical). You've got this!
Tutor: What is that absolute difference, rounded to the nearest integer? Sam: 690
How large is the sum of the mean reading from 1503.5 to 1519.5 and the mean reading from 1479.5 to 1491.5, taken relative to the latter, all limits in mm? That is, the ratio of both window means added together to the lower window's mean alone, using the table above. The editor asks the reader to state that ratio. 1.8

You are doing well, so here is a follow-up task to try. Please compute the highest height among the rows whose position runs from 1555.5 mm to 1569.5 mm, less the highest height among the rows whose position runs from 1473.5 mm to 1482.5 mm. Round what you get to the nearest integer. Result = -87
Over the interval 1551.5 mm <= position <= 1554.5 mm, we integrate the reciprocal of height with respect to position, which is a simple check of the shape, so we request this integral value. 0.0110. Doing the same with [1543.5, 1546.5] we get 0.0114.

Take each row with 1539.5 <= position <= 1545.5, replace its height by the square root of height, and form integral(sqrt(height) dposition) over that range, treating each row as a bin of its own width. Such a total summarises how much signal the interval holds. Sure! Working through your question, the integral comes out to 95.5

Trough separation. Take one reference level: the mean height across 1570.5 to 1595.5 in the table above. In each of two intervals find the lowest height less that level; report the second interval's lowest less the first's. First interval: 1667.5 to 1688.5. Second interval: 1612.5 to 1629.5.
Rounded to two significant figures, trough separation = 42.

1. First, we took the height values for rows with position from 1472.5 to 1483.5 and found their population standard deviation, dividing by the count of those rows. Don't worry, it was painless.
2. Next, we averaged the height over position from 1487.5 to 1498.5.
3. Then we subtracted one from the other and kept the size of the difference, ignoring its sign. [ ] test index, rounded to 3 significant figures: 315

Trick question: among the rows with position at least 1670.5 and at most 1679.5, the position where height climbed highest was 1671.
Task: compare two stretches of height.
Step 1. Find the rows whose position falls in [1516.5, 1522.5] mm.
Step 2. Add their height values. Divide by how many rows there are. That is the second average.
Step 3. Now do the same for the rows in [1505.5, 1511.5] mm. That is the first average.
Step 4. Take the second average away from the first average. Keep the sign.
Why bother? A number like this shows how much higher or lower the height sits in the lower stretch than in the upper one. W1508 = 46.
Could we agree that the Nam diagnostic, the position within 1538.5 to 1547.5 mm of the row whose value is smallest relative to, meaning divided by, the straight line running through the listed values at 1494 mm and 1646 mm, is 1539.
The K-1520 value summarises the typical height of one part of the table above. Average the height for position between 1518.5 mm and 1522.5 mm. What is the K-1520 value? 212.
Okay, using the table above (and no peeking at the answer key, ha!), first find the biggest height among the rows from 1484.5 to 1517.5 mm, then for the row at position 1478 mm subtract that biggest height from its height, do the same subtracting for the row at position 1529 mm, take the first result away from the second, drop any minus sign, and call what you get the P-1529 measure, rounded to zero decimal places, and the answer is 116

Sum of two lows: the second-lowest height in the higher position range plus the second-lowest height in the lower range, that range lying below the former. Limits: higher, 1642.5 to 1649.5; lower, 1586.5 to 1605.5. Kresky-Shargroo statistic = 484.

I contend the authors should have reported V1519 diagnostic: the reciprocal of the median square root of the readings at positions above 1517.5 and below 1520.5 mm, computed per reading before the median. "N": 0.068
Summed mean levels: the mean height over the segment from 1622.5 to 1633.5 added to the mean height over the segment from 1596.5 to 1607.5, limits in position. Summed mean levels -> 540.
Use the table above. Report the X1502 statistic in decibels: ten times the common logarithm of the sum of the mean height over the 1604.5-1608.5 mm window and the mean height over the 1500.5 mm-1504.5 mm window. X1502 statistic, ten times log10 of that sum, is 27.5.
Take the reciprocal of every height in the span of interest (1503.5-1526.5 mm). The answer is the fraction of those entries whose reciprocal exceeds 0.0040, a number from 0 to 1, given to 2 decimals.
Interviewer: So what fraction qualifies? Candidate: 0.61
